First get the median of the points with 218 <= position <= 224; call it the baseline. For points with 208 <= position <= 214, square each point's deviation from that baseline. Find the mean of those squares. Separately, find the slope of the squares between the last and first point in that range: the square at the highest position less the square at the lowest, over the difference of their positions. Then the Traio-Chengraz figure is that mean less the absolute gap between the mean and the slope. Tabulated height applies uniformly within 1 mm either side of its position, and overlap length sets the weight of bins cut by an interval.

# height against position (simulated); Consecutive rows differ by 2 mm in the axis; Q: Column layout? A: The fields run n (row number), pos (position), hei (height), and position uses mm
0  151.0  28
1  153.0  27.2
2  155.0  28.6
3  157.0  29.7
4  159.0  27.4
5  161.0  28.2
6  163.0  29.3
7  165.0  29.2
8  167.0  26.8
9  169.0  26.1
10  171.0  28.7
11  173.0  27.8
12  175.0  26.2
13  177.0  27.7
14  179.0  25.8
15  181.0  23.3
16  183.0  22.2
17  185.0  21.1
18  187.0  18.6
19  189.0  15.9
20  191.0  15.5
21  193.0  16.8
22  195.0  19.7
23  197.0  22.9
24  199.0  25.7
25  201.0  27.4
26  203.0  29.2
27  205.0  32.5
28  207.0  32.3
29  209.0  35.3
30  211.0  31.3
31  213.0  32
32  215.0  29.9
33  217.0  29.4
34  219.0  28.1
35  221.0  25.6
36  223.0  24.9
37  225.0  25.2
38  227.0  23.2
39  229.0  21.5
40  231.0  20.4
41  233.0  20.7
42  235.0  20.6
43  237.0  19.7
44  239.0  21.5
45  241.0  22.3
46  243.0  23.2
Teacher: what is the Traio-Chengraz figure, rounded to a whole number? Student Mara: -13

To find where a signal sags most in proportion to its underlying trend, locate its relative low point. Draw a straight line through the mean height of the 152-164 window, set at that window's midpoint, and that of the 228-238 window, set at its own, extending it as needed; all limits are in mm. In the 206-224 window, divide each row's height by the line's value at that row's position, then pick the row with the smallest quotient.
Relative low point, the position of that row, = 223.0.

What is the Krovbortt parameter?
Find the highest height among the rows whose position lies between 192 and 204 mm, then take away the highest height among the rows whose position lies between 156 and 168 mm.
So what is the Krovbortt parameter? -0.5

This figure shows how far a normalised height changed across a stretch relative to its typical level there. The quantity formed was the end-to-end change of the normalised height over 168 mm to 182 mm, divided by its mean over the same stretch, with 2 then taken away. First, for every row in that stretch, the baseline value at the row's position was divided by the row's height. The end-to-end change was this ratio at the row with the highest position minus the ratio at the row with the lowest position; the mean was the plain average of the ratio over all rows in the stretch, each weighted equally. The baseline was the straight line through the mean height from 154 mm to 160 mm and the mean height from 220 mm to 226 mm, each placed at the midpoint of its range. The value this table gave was -1.9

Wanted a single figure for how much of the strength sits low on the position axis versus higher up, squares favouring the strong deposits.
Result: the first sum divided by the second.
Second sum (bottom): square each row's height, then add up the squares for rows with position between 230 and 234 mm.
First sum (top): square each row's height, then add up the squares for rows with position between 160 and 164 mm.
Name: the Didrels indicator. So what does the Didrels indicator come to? 1.96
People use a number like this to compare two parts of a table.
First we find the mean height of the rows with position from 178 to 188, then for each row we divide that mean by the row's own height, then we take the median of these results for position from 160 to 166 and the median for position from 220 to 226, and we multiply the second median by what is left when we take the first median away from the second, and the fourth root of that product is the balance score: 0.57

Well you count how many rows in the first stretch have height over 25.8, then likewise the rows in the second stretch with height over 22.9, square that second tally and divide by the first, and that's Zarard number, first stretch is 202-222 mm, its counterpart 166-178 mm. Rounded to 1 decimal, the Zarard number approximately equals 4.0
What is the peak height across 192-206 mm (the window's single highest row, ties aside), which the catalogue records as 32.5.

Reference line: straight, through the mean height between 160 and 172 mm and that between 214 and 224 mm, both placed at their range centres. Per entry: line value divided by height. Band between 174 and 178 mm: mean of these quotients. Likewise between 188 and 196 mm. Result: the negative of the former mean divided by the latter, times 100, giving -63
